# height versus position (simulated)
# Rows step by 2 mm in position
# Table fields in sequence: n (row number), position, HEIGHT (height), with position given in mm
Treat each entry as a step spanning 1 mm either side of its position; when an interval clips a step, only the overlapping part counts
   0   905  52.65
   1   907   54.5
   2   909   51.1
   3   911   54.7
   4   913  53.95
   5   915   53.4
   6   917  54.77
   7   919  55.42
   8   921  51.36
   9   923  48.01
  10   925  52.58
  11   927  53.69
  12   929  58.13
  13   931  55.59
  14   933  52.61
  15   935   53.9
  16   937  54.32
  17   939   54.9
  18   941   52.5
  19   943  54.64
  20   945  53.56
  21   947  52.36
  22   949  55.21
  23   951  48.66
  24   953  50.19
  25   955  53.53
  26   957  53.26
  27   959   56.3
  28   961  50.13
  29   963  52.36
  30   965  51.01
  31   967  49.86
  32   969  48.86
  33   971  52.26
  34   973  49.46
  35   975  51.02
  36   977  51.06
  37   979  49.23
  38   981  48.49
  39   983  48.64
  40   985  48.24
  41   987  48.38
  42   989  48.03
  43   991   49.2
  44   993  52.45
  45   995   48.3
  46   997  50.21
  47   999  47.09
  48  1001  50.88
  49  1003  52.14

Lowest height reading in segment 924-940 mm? 52.58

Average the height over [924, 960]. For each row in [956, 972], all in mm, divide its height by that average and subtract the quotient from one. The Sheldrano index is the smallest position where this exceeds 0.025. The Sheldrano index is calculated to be 961 mm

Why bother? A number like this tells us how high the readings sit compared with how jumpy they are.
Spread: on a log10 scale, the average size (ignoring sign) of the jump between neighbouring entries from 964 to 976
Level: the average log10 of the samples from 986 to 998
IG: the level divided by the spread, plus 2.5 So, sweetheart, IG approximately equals 102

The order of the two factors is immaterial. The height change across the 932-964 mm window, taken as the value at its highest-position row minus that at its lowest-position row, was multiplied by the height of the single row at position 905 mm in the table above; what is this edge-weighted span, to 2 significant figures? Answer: -13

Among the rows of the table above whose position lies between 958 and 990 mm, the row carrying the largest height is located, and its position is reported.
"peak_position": 959 mm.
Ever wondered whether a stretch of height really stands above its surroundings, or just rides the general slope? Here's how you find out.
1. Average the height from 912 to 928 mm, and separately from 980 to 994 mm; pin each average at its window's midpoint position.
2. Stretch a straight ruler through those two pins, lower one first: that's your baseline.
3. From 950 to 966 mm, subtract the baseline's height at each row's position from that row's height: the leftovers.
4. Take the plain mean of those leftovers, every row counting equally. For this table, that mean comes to 1.2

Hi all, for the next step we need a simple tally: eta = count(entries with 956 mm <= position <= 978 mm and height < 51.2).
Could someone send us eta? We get 7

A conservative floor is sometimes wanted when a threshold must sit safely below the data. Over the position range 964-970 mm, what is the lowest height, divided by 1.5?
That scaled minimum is 32.6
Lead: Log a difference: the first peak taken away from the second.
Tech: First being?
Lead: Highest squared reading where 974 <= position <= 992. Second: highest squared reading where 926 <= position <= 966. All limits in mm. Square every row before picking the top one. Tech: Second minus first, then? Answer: 772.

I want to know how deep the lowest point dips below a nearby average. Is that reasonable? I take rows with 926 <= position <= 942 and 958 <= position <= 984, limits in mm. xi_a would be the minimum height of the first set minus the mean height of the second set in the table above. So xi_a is 2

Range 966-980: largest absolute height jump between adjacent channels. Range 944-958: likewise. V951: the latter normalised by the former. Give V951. 1.9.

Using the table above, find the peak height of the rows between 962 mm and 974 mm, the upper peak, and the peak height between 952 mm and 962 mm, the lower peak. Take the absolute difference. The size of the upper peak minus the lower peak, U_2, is 3.9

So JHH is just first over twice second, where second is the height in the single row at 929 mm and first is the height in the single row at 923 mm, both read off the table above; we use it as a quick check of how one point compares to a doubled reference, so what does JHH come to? 0.41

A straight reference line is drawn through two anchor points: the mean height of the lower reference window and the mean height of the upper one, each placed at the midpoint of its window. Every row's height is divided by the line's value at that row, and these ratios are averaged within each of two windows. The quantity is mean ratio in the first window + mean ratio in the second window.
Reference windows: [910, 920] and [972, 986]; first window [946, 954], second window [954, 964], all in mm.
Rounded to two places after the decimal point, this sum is 2.04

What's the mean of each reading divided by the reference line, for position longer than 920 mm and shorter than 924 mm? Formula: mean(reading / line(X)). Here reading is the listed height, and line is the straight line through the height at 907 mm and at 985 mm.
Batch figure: 0.93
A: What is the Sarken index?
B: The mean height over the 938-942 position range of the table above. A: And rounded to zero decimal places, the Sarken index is 54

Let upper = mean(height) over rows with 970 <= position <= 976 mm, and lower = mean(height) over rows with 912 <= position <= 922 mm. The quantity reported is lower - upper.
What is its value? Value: 2.9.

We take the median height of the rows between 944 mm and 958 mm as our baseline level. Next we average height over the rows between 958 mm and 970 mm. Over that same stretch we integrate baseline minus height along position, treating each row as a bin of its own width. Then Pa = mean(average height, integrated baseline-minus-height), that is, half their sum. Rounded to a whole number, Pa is 37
